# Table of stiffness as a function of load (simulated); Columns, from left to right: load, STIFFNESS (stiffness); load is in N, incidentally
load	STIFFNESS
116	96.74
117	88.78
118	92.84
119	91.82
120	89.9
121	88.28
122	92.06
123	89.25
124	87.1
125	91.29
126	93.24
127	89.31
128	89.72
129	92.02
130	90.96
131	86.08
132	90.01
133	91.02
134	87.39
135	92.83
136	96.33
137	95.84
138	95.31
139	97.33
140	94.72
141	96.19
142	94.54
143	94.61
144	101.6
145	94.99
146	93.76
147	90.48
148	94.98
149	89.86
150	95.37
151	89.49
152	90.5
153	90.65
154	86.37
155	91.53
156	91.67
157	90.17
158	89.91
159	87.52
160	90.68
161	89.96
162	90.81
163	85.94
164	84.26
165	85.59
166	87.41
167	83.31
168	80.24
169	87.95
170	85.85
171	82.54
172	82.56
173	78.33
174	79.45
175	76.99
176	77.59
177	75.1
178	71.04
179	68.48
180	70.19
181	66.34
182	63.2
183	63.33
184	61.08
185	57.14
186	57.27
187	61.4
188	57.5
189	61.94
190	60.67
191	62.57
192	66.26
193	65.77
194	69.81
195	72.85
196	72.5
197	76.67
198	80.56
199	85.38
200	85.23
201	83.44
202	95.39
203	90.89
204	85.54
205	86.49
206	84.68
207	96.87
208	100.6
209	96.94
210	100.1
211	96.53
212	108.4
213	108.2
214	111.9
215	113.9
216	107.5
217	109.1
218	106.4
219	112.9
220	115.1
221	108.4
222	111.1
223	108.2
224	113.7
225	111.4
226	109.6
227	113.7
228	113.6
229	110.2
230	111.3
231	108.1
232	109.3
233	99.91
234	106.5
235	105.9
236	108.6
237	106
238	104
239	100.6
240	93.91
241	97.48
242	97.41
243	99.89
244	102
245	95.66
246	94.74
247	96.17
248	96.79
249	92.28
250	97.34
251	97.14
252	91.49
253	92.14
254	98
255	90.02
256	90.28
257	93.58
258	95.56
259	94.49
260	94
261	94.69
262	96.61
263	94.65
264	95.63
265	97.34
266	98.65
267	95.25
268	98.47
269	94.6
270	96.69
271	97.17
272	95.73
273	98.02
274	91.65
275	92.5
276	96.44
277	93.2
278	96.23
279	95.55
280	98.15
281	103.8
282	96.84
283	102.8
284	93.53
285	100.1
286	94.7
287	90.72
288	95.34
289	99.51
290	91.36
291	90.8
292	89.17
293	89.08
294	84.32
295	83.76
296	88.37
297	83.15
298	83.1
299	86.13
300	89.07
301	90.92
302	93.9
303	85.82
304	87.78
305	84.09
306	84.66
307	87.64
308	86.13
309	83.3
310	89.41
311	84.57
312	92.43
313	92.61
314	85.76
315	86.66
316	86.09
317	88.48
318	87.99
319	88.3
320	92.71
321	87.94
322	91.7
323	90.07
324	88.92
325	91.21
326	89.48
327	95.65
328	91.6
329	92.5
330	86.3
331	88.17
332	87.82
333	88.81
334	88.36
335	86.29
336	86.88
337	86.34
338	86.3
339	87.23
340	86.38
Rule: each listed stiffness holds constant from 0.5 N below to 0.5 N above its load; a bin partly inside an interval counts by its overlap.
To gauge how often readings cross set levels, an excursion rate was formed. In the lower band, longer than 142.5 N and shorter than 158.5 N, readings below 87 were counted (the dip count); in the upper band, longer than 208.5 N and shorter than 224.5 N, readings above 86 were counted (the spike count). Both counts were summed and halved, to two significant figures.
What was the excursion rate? 8.5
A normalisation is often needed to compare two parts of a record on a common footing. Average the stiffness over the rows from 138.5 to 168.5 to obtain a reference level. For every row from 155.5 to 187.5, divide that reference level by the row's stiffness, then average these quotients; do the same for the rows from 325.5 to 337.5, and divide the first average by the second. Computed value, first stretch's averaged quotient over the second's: 1.16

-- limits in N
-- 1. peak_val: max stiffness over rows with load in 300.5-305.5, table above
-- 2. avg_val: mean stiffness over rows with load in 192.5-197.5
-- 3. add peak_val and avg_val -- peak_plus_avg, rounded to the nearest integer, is 165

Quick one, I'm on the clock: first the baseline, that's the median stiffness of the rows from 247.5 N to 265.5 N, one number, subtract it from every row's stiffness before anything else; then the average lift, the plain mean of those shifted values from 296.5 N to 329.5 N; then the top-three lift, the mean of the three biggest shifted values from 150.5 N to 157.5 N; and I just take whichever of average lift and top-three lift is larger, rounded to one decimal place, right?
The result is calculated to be -3.4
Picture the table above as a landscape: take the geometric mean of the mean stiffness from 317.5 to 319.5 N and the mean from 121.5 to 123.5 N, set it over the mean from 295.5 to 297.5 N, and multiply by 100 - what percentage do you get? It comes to 104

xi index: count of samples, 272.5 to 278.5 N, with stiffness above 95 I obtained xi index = 3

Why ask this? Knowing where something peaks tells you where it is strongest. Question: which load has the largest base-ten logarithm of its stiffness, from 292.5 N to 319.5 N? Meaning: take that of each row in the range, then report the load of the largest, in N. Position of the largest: 302 N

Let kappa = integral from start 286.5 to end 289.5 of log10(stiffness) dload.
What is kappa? 5.93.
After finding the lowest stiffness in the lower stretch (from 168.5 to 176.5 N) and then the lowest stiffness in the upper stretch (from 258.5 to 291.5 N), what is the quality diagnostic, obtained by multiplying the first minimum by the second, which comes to 6985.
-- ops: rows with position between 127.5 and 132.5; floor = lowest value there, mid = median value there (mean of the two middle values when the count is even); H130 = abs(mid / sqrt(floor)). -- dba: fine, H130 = 9.7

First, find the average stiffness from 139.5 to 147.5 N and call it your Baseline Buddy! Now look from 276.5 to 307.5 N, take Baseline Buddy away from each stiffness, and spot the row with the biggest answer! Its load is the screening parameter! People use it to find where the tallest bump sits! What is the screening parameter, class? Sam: 281 N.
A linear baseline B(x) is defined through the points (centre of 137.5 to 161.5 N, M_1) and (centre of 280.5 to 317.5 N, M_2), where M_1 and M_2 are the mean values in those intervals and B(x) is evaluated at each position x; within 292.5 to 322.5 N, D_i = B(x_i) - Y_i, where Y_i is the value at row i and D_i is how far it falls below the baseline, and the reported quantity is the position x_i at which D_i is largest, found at 298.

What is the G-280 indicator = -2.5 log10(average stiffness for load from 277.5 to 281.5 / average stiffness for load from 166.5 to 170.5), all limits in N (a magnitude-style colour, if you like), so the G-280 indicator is -0.17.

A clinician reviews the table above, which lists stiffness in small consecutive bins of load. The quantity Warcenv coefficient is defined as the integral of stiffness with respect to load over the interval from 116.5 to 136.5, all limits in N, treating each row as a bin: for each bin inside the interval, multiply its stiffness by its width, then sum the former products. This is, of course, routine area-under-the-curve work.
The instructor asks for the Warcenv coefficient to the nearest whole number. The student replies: 1810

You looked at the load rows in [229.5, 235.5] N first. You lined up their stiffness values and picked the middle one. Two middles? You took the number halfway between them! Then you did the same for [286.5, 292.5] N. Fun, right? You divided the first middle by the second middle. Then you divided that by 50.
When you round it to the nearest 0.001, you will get 0.024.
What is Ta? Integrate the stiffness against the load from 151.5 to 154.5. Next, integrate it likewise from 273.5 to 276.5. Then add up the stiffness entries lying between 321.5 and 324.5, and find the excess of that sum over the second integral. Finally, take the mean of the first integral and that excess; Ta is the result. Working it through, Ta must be 129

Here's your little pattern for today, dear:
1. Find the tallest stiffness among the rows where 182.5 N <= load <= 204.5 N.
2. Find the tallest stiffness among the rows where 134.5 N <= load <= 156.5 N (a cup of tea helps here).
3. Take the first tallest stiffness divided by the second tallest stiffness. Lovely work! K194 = 0.94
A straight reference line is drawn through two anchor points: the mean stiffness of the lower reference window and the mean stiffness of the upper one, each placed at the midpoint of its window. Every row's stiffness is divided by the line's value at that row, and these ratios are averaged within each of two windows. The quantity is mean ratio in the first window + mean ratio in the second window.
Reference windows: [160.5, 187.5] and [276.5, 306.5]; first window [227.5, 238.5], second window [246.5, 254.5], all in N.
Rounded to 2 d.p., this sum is 2.39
